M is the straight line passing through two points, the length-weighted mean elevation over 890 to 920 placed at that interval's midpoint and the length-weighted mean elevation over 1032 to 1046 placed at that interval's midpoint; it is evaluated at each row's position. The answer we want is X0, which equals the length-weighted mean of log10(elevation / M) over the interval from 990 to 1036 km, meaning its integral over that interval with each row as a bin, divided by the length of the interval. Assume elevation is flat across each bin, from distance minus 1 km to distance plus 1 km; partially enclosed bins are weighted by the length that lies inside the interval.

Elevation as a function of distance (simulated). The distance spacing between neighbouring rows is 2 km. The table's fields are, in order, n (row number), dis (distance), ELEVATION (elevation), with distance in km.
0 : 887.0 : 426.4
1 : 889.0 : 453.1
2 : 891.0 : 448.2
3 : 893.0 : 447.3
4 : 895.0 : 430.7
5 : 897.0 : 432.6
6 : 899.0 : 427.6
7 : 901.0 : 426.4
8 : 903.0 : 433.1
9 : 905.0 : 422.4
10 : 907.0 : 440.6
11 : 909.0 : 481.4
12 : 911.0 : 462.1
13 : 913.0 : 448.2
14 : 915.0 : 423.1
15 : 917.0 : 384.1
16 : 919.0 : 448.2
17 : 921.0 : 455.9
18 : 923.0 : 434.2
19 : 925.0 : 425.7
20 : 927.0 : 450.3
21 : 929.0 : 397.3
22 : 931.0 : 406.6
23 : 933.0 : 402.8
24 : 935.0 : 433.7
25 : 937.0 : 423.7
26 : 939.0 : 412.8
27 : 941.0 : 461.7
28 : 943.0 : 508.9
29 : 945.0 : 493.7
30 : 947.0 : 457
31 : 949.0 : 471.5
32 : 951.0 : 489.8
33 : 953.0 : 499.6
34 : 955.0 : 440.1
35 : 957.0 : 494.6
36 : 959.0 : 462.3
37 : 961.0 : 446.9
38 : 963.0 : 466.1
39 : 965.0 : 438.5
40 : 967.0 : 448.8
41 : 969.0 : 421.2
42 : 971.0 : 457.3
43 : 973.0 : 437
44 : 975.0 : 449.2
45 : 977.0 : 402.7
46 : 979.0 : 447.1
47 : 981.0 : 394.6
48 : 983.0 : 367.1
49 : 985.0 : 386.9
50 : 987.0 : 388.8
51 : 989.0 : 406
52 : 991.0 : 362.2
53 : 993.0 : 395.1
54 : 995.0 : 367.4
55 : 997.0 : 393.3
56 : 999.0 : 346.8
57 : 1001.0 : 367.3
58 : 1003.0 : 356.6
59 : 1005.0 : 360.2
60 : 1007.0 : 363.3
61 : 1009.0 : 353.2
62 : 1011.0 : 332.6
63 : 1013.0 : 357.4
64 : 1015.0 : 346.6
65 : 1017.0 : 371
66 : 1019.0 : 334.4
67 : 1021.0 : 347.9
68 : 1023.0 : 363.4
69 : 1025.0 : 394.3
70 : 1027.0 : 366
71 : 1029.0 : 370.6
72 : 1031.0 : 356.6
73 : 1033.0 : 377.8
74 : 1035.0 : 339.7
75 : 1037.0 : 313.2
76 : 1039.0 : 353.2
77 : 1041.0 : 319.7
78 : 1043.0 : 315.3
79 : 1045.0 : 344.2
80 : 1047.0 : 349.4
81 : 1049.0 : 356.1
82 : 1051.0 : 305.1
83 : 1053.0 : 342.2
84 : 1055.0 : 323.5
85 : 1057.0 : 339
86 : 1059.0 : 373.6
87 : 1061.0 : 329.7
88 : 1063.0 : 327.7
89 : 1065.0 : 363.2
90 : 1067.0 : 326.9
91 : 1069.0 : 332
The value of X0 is 0.006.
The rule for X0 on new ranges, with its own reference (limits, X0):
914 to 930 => 0.002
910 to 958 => 0.030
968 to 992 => 0.030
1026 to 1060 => 0.011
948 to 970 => 0.065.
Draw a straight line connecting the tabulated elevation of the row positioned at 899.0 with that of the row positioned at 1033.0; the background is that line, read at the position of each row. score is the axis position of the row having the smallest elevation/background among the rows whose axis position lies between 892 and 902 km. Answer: 901.0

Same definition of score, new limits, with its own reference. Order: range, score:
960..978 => 977.0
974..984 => 983.0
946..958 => 955.0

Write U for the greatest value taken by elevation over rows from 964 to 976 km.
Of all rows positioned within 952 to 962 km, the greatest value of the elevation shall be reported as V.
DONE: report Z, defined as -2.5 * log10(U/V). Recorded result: 0.10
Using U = 457.3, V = 499.6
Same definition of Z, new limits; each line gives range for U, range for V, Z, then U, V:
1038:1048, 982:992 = 0.15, 353.2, 406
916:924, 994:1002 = -0.16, 455.9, 393.3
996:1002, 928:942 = 0.17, 393.3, 461.7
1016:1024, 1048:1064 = 0.01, 371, 373.6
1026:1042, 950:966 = 0.30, 377.8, 499.6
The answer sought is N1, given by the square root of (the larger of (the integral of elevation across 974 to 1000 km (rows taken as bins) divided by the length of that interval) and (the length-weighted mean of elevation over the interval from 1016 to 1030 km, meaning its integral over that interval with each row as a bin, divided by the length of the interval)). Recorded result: 19.8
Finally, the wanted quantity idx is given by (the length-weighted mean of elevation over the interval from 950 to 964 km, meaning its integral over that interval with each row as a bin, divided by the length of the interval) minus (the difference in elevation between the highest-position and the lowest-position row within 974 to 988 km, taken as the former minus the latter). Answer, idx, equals 532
